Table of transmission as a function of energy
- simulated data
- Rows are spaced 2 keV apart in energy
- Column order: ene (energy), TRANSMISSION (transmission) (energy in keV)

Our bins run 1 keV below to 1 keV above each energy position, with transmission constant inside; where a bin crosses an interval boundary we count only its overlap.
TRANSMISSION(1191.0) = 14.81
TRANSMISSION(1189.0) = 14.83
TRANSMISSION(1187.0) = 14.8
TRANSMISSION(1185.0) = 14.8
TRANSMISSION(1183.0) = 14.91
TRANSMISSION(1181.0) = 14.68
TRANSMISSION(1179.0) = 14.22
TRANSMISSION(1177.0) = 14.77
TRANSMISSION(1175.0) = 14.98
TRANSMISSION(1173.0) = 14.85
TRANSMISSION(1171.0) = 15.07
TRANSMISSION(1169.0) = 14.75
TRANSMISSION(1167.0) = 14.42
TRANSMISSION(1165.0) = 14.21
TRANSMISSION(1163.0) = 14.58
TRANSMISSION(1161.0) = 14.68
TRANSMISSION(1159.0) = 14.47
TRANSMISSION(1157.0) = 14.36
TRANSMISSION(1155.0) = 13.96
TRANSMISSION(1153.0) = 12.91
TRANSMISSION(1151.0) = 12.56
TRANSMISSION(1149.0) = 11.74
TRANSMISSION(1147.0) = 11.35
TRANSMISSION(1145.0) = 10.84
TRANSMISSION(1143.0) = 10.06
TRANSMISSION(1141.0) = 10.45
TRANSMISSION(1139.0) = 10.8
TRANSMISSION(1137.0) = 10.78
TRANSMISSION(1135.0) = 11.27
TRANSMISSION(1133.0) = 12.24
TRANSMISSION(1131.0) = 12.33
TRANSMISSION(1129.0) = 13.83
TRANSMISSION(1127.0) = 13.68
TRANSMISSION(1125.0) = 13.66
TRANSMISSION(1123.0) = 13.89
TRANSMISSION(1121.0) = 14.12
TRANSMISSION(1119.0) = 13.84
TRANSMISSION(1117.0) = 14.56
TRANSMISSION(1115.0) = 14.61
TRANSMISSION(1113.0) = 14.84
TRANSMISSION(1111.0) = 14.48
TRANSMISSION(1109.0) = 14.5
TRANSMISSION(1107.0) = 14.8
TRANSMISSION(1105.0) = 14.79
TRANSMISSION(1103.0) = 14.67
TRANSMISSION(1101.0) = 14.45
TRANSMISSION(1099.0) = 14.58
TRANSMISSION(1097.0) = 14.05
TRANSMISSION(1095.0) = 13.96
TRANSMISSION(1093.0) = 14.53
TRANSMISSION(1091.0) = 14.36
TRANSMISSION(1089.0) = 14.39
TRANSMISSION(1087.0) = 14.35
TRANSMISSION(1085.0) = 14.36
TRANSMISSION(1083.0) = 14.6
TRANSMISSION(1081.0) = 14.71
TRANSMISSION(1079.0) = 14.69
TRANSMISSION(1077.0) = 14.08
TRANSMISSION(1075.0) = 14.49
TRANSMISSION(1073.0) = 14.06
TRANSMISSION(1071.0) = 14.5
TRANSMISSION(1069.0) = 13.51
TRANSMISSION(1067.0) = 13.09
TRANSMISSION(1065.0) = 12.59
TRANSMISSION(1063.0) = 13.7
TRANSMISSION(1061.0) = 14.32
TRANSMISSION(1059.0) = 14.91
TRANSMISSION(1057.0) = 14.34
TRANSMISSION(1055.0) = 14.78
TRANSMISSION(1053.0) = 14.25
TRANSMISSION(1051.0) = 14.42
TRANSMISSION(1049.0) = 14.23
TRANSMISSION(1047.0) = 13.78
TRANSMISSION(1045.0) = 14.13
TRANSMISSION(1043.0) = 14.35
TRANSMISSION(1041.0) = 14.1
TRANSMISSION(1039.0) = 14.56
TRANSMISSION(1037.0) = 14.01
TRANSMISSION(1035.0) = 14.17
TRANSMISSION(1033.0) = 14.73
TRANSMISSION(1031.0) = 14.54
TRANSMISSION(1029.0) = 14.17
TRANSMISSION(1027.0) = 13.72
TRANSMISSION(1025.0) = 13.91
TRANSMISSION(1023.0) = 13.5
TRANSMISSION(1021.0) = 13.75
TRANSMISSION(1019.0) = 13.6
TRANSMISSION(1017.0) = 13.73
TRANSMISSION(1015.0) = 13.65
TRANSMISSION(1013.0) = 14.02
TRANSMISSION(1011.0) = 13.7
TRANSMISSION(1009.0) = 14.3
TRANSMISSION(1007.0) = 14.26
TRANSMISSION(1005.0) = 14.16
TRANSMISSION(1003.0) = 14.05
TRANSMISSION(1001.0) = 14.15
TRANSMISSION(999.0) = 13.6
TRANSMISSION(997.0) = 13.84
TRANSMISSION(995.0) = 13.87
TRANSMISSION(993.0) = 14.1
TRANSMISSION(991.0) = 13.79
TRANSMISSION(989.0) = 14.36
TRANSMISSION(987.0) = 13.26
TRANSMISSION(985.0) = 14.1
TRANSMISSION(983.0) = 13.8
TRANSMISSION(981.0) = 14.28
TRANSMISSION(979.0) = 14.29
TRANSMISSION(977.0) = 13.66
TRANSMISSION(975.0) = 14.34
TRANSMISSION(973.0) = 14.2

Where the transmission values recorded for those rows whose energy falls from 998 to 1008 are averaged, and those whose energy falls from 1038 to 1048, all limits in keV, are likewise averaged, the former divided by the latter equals 0.99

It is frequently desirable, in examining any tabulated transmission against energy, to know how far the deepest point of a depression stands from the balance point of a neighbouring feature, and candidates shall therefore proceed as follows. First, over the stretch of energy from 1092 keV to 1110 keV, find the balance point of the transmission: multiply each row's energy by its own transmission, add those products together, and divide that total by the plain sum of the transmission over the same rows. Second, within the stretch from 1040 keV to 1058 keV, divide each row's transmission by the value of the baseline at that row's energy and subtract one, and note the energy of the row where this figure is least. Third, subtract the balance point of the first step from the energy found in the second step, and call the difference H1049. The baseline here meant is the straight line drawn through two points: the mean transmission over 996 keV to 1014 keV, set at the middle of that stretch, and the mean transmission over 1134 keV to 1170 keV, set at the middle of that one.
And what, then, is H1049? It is -54.1 keV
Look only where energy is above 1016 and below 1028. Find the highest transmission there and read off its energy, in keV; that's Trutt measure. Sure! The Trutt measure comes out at 1025.0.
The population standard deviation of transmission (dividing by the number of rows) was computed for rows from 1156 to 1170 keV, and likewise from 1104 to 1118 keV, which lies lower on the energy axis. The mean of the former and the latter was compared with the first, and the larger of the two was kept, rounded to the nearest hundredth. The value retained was 0.17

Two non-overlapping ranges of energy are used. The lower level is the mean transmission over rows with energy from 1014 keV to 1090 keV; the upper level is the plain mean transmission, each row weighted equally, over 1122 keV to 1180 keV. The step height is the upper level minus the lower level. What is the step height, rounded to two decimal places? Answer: -0.96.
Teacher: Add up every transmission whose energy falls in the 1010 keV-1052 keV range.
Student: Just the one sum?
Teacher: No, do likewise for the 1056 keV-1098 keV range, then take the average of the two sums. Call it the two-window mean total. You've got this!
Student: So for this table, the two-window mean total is 296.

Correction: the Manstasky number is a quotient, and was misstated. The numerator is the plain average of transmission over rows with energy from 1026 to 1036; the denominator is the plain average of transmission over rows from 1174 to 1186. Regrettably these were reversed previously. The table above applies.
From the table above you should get 0.97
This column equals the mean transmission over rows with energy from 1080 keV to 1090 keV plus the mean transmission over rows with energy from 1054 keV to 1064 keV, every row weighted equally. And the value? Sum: 28.9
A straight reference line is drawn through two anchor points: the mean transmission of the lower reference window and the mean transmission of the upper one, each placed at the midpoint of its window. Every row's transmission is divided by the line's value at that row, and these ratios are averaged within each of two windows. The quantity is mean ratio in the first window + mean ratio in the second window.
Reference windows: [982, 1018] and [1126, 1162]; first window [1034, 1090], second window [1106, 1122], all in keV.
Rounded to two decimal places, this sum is 2.21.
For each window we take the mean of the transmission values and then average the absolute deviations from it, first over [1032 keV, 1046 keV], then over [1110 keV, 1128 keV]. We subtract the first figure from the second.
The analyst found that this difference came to 0.17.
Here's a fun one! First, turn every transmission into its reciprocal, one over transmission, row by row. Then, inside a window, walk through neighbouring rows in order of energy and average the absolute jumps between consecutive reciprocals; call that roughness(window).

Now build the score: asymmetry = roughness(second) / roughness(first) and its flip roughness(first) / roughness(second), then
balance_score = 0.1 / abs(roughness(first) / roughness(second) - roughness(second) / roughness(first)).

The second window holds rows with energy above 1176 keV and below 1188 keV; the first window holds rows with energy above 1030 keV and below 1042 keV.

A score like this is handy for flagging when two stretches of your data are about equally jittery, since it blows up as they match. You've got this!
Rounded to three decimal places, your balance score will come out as 0.129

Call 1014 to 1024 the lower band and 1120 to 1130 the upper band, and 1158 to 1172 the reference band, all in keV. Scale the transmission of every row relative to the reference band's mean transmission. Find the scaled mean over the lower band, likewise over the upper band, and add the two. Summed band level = 1.88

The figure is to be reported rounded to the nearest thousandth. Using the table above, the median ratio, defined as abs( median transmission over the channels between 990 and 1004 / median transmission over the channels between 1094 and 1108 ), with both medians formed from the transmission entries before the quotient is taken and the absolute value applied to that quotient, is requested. 0.951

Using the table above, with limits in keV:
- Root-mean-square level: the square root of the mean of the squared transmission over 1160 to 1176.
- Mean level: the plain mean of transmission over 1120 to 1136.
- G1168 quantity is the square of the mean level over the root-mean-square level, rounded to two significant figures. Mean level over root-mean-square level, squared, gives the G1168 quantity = 0.80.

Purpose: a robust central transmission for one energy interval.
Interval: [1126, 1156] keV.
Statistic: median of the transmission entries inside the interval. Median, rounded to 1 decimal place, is 11.7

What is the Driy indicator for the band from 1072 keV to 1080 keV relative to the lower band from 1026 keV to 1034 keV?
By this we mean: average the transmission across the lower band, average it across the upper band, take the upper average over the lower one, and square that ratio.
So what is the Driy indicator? 1.01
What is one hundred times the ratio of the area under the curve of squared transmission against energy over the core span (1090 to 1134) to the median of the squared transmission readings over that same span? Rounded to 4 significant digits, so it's 4241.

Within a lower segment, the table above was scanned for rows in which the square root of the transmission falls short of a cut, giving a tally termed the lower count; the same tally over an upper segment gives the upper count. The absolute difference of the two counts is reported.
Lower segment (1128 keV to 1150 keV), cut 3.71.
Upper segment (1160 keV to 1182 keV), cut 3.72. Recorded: 10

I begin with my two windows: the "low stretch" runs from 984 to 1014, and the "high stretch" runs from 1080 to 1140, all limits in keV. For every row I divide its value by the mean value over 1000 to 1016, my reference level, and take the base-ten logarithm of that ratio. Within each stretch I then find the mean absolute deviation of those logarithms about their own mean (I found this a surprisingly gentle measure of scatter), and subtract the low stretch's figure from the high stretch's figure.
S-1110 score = 0.020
